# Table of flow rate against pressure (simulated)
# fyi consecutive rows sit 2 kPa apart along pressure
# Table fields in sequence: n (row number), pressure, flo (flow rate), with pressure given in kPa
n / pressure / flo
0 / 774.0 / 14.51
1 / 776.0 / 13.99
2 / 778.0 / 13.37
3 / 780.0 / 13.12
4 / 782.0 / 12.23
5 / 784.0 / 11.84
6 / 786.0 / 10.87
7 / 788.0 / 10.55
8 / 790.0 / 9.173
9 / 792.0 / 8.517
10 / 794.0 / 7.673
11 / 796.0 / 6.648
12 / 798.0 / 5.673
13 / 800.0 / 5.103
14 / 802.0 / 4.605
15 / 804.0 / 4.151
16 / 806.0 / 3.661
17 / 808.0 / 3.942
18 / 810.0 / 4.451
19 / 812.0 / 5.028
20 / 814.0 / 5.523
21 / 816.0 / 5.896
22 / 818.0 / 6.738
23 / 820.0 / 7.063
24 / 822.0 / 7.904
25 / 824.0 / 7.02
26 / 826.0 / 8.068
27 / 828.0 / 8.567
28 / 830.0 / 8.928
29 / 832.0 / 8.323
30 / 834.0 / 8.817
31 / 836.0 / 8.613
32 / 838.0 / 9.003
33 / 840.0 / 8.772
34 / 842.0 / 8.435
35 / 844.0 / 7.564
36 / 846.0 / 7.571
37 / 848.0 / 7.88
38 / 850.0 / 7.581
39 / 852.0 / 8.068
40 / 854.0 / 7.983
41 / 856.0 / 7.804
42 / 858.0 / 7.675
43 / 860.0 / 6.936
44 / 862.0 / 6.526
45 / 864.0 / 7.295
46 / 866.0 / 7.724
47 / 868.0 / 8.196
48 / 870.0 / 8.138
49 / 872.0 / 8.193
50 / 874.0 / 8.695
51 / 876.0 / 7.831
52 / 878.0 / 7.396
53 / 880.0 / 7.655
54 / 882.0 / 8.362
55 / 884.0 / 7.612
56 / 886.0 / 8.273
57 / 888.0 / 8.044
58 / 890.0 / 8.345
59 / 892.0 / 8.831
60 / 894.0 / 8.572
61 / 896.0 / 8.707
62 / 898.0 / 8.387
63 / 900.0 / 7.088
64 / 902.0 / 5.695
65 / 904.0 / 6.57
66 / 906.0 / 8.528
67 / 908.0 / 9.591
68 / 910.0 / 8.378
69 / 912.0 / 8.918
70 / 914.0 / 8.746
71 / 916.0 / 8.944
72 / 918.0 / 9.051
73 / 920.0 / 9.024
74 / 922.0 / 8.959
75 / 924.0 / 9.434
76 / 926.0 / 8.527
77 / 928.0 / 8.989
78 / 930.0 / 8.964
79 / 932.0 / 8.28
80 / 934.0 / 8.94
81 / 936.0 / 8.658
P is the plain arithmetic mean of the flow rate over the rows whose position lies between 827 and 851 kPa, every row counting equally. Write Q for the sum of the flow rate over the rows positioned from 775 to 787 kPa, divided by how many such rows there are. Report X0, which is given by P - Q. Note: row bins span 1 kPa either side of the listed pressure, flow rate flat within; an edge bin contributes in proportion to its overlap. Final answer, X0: -4.23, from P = 8.3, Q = 12.6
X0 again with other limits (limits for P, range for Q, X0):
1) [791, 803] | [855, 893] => -1.50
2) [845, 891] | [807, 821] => 2.30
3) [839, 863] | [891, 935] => -0.77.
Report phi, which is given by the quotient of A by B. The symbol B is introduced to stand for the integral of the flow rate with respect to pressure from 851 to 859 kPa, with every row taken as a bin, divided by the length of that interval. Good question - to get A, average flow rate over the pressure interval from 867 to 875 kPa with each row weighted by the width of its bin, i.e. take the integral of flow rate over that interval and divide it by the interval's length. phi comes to 1.05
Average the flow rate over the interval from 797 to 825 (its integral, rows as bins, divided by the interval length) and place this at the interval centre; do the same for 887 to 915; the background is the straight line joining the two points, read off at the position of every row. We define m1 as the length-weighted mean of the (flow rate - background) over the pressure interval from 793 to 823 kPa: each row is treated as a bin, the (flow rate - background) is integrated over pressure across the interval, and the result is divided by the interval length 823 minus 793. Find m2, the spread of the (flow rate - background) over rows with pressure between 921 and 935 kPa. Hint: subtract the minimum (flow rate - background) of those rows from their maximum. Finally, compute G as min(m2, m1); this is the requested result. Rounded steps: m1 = 0.2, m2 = 1.4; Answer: 0.21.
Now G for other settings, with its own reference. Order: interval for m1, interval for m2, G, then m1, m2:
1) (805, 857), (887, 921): 1.20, 1.2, 3.7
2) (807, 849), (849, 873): 1.35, 1.3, 1.8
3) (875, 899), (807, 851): 0.41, 0.4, 4.3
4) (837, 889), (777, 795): 0.86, 0.9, 6.2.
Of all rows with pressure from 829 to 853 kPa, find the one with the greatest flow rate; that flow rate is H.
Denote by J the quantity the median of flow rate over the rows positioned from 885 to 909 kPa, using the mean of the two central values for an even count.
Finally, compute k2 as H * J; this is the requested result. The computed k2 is 75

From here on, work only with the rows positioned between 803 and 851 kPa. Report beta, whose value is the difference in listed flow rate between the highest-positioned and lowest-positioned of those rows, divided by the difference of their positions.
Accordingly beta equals 0.07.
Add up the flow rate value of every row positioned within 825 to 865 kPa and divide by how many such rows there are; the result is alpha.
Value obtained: 8.0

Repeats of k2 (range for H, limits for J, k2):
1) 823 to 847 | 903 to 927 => 80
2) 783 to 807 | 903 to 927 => 106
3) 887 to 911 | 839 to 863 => 74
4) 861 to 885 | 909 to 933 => 78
